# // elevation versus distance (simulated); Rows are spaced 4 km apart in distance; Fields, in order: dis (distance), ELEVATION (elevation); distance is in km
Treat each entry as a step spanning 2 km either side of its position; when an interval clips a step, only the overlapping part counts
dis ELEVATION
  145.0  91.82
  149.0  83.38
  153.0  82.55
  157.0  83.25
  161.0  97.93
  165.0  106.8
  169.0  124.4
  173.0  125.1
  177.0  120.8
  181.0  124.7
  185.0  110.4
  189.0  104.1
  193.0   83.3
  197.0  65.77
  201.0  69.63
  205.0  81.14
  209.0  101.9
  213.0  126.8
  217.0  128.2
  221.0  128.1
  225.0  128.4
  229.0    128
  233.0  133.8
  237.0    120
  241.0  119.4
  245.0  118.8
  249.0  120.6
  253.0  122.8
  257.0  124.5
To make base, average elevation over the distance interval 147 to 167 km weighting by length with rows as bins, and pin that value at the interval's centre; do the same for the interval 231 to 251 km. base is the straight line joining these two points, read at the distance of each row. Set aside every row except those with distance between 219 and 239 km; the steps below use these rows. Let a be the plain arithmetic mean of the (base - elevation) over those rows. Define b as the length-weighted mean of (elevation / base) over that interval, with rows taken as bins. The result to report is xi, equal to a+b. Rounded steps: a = -10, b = 1.08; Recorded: -9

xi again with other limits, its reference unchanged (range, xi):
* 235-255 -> 5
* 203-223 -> 0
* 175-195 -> -6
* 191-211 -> 28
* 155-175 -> -13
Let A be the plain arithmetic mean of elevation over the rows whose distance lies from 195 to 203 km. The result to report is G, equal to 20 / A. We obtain 0.30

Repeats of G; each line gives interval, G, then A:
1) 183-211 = 0.23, 88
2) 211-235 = 0.16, 129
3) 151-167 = 0.22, 93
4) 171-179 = 0.16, 123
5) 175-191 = 0.17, 115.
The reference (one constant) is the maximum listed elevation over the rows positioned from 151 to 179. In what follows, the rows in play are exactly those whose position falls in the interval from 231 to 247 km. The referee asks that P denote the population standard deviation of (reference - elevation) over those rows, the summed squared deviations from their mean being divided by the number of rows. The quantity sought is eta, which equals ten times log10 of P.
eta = 8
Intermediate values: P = 6.2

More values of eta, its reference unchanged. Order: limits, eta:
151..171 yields 12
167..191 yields 9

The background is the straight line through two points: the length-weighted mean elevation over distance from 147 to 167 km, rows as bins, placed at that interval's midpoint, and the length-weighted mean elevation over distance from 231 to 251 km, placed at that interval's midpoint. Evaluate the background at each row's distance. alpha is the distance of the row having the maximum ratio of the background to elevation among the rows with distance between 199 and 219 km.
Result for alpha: 201.0 km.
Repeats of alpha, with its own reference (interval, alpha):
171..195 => 193.0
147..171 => 157.0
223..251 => 245.0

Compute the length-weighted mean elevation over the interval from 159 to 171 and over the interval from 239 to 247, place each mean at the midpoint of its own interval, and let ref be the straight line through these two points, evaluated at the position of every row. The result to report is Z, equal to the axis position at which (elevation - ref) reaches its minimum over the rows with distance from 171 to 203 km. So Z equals 197.0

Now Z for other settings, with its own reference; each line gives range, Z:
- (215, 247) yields 245.0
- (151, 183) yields 153.0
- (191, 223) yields 197.0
